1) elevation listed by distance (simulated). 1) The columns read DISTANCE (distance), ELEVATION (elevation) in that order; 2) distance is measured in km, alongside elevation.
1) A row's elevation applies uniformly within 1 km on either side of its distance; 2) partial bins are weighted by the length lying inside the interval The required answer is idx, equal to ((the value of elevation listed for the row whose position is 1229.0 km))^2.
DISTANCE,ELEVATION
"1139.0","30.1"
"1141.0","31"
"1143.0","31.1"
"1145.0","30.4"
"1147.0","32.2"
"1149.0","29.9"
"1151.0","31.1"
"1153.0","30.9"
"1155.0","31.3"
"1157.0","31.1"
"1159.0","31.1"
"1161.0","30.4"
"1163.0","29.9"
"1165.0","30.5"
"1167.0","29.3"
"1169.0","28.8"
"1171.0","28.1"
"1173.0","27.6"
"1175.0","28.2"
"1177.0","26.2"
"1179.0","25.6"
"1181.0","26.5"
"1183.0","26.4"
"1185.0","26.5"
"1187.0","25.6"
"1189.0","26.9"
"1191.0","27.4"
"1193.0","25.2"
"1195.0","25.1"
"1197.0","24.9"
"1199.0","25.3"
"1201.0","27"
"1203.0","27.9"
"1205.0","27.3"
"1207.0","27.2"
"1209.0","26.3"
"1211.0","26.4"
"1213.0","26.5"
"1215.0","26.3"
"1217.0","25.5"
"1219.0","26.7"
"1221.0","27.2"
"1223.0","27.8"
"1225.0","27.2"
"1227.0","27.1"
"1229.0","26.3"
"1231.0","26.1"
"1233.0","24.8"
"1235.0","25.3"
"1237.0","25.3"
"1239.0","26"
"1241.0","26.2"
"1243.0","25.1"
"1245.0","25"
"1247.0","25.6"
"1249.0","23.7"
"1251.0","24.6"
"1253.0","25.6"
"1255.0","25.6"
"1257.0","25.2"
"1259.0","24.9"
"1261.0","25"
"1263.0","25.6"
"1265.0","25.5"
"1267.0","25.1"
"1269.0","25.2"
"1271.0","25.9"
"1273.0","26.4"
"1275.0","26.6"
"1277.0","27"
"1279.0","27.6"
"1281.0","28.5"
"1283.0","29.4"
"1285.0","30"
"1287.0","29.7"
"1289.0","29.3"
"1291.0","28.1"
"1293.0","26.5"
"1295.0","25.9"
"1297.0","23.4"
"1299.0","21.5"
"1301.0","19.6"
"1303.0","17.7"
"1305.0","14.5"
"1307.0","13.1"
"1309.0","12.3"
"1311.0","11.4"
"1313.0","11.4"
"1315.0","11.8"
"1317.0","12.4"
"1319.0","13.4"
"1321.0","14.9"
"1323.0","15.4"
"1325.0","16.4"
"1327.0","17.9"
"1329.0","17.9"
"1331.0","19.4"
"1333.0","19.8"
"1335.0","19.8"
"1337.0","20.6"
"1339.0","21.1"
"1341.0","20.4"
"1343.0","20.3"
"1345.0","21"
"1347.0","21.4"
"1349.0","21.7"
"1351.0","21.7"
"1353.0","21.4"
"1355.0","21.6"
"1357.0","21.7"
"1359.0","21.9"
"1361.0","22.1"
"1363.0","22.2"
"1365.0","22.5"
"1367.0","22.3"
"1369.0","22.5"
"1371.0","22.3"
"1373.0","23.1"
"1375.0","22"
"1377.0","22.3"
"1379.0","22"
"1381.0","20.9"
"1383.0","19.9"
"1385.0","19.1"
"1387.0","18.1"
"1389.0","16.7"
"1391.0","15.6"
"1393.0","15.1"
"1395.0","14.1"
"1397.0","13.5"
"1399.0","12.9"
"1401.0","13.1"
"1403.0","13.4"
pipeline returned 692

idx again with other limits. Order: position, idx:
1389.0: 279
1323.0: 237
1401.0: 172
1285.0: 900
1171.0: 790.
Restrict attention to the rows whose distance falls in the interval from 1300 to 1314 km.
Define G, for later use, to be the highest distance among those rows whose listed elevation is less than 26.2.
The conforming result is 1313.0 km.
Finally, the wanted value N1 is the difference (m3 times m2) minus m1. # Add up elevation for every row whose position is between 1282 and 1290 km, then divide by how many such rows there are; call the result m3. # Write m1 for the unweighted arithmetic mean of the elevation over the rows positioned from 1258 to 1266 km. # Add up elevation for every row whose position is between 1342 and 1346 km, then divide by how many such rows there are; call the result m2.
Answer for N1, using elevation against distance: 586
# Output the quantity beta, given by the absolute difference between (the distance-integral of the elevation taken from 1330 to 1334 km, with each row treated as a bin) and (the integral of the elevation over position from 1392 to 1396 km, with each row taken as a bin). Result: 20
